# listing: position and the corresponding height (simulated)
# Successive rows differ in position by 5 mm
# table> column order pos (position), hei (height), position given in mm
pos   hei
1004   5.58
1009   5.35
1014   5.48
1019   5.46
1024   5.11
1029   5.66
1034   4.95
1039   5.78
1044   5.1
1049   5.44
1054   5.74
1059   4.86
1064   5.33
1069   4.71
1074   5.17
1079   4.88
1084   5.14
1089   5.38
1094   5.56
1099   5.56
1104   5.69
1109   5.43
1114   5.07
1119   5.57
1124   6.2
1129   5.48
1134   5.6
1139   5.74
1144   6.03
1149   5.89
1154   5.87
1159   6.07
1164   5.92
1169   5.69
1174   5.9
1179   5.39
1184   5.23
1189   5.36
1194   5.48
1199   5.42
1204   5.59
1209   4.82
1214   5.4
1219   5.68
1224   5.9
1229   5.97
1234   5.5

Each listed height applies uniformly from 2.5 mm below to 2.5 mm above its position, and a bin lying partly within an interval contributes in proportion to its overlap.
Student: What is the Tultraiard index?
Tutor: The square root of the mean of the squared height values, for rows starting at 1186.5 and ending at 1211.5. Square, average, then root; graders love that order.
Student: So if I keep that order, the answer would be 5.34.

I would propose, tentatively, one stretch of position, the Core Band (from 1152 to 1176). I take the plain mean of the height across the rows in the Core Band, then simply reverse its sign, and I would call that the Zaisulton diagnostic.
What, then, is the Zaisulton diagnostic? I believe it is -5.89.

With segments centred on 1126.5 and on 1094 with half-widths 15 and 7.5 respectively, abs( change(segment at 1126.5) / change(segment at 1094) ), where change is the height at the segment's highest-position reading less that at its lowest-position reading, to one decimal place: 3.7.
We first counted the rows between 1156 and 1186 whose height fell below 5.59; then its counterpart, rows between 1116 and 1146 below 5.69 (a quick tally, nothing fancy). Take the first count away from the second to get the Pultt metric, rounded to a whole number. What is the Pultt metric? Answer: 1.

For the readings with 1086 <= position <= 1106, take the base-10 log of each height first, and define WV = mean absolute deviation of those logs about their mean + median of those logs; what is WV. 0.752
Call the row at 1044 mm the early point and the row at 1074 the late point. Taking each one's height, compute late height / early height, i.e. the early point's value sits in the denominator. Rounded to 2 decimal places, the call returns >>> 1.01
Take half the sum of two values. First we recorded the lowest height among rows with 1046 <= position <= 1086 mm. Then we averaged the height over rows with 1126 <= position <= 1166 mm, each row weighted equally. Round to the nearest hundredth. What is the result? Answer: 5.27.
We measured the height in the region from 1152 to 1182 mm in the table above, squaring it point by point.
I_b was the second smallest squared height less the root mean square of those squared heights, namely -1.5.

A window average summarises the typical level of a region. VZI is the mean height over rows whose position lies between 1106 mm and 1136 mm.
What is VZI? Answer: 5.56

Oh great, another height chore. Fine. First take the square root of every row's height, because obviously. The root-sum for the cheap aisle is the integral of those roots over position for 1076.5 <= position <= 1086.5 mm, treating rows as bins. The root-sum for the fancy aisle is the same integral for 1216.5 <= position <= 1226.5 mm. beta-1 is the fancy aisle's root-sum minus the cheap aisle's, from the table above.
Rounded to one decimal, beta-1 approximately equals 1.7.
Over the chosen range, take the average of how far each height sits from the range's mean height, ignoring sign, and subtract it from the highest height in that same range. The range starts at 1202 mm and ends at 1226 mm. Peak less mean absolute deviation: 5.6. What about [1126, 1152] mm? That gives 5.9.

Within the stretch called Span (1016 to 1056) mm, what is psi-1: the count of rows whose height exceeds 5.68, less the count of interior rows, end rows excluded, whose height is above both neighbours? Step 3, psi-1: 0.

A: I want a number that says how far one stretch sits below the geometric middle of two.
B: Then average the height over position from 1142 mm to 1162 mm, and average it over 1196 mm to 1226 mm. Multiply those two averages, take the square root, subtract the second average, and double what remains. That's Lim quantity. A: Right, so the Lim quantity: 0.49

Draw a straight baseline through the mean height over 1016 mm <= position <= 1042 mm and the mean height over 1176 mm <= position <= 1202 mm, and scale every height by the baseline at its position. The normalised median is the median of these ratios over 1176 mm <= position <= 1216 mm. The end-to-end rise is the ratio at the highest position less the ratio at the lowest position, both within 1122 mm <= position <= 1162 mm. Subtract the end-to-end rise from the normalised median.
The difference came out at 1.03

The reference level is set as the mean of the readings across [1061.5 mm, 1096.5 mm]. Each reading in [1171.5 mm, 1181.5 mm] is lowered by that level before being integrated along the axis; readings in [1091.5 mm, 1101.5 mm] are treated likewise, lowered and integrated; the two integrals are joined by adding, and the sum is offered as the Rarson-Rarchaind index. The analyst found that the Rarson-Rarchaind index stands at 8.7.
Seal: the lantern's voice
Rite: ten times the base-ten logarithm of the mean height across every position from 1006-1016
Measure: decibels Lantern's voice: 7.34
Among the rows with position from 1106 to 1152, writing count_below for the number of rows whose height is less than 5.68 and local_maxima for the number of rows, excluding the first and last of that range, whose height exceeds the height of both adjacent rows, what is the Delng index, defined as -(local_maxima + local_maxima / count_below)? -2.4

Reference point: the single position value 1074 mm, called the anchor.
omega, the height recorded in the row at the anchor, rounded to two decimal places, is 5.17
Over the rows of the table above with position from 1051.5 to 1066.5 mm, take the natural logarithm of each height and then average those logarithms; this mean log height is 1.667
